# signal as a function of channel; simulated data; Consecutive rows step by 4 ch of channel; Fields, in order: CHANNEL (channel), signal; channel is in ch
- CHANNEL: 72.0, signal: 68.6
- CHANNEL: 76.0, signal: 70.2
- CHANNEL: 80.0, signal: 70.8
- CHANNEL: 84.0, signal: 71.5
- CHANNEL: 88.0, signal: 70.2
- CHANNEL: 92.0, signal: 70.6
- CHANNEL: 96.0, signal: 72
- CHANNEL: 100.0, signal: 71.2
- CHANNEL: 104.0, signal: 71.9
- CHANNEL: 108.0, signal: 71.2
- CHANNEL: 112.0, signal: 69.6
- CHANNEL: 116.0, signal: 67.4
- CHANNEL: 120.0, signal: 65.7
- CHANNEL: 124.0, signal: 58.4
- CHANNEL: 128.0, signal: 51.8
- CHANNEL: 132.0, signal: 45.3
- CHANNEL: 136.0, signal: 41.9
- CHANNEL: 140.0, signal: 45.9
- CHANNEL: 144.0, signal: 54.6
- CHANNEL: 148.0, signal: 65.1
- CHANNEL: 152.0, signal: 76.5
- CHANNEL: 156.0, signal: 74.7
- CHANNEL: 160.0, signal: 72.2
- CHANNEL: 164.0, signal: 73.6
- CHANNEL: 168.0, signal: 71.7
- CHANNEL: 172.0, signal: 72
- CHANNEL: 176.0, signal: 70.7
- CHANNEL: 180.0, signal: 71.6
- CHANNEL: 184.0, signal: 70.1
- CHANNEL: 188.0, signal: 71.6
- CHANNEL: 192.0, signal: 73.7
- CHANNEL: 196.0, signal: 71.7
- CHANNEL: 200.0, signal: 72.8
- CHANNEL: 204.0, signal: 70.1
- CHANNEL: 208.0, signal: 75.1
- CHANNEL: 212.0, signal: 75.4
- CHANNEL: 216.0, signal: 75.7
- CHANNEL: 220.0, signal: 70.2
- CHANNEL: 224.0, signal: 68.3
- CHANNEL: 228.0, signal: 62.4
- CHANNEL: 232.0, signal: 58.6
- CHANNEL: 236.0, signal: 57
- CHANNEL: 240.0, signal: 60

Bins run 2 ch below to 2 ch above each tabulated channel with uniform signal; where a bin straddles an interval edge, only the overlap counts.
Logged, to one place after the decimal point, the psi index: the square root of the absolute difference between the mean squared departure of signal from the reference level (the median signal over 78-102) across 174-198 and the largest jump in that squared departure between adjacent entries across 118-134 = 17.0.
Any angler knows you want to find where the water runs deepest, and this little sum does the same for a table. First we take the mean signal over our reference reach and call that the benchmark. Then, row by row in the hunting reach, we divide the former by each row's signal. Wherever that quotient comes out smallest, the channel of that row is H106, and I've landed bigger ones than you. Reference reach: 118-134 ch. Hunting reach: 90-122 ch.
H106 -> 96.0 ch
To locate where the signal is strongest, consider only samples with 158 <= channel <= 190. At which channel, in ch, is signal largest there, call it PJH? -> 164.0 ch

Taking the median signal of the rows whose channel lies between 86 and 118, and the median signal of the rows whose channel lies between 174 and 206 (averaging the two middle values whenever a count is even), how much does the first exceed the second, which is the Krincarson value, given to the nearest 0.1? -0.7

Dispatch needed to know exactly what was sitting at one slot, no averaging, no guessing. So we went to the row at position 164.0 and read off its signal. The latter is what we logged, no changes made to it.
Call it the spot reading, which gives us 73.6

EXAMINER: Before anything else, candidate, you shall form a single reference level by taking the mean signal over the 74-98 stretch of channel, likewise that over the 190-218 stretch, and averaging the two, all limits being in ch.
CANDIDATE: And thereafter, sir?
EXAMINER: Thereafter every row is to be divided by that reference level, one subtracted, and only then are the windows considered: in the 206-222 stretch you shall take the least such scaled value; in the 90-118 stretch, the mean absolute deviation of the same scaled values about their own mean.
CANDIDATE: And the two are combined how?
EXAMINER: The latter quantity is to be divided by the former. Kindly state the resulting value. -0.59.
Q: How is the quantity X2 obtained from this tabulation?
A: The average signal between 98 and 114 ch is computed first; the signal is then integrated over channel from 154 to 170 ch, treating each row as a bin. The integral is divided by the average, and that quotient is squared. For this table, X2 271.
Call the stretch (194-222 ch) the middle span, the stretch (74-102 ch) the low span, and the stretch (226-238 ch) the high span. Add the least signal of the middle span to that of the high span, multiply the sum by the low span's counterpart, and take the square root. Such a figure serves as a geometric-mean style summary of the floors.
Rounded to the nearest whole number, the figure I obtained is 94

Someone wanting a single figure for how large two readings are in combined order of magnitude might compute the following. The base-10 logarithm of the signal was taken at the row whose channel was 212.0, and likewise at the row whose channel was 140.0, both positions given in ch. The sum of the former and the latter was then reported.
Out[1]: 3.54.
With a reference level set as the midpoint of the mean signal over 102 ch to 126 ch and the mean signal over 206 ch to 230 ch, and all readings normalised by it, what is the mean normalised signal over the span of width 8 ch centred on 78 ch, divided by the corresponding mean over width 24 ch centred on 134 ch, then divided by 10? 0.142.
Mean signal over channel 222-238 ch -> 61.6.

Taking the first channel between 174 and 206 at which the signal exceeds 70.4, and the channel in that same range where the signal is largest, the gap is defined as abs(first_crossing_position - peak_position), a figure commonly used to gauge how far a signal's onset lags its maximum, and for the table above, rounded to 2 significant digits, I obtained 16 ch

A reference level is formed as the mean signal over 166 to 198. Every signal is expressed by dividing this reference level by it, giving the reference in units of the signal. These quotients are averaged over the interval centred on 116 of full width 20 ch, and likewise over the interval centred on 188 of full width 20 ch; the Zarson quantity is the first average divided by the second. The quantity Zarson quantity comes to 1.08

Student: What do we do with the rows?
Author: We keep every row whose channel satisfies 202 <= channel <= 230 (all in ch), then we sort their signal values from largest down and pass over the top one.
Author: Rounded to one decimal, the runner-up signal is 75.4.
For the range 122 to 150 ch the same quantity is 58.4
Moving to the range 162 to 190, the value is 72.0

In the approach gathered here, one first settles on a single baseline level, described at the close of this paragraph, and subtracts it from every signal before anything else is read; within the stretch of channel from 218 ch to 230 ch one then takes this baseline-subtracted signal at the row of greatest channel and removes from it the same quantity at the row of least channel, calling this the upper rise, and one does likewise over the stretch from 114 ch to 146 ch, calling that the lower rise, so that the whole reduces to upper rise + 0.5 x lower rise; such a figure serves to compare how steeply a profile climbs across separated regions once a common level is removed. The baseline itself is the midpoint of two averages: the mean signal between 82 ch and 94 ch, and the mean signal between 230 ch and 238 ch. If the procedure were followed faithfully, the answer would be -14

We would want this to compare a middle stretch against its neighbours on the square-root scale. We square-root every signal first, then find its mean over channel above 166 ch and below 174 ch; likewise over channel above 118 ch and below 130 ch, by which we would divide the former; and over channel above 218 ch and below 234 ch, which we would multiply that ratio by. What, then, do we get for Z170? 8.9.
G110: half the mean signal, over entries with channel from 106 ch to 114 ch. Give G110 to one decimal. 35.2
